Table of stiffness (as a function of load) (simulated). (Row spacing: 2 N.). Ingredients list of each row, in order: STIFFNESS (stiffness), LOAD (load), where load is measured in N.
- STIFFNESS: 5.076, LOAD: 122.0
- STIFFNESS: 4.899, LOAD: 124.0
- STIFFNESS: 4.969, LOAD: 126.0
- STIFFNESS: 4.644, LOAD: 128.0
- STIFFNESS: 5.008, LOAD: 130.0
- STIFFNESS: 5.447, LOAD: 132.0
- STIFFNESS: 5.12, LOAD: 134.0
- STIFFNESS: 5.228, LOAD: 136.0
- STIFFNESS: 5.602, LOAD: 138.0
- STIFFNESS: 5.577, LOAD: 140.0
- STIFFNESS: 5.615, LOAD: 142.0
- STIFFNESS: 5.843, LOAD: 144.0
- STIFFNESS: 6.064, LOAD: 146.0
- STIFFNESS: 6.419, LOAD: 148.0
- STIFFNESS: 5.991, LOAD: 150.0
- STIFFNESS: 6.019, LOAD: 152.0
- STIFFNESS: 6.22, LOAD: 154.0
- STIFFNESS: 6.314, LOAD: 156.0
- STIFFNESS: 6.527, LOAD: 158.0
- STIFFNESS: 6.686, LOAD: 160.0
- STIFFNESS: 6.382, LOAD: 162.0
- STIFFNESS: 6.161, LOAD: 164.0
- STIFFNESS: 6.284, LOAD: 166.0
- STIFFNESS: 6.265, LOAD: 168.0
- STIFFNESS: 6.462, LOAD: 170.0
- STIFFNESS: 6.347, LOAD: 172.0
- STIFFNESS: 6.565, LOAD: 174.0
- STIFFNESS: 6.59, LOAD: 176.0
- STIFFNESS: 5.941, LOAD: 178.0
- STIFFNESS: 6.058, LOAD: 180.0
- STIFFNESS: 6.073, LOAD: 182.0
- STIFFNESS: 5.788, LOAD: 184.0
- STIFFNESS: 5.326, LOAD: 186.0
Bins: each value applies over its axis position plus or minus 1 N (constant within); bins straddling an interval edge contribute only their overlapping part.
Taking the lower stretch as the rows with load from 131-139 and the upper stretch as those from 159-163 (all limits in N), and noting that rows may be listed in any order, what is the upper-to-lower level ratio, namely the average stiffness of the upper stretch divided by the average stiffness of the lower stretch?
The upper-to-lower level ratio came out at 1.221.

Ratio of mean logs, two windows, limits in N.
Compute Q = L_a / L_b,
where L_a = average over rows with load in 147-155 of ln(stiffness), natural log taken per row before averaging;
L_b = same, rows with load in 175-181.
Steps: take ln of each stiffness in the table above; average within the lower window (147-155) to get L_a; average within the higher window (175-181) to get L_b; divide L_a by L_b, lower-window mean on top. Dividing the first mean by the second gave 1.00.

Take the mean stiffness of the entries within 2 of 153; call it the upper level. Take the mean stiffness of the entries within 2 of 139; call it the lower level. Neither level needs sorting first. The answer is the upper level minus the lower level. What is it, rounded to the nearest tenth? 0.5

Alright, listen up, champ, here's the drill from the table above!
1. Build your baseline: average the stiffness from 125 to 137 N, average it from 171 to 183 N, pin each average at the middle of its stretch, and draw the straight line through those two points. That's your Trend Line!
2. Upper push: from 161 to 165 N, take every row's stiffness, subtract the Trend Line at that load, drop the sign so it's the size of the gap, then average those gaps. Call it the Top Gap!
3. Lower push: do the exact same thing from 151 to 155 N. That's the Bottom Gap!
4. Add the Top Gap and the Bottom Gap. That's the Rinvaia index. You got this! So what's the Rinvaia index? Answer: 0.85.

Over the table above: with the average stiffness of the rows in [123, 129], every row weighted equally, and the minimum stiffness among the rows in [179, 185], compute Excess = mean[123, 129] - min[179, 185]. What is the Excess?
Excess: -1.0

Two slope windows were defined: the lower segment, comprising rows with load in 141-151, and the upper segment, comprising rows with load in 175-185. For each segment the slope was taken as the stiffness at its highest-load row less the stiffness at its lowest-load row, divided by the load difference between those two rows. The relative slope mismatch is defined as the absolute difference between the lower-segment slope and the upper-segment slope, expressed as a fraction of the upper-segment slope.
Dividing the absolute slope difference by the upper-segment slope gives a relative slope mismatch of -1.5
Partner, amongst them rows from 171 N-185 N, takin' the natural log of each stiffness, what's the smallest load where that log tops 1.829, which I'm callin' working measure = 172.0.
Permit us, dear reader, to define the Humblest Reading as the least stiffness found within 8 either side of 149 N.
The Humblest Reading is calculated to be 5.615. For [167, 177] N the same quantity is 6.265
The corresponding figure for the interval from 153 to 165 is 6.161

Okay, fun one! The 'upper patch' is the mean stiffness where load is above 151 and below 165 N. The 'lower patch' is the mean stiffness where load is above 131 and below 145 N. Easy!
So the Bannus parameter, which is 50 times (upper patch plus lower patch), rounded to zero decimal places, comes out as 591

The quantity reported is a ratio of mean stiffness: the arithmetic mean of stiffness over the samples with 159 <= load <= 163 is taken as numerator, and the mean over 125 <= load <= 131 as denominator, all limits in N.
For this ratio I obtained 1.34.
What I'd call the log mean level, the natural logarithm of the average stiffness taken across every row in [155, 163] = 1.87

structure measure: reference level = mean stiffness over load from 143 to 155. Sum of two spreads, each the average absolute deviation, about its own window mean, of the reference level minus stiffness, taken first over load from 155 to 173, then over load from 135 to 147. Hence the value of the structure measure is 0.318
